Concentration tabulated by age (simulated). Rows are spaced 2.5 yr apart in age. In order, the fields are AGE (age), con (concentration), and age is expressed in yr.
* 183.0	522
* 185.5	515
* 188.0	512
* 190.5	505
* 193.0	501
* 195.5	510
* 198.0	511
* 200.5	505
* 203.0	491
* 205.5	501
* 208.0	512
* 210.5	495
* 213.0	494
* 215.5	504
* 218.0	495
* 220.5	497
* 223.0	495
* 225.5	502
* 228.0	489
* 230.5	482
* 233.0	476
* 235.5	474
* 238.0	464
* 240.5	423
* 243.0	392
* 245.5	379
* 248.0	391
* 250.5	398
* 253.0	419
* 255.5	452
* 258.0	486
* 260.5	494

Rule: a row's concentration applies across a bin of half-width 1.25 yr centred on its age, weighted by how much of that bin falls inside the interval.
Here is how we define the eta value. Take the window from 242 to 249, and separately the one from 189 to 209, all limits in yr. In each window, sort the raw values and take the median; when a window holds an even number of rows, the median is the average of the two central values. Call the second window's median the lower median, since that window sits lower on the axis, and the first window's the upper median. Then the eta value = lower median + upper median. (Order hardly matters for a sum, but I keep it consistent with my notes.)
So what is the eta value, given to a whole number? 896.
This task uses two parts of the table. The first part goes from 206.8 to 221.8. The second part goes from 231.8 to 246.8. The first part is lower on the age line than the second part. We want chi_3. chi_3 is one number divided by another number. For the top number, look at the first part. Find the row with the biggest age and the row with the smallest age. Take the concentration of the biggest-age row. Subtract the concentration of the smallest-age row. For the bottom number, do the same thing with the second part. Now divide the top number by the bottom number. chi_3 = 0.15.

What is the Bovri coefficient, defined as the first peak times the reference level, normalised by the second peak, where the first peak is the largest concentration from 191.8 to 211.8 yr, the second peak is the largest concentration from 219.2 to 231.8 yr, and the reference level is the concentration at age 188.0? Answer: 522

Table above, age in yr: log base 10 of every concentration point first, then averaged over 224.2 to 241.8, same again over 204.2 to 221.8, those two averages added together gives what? 5.37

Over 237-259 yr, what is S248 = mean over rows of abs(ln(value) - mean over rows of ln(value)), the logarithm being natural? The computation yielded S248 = 0.070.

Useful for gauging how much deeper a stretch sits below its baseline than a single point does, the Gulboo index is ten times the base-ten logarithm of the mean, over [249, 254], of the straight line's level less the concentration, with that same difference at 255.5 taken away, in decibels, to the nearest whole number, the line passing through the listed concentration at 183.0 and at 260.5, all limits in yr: 17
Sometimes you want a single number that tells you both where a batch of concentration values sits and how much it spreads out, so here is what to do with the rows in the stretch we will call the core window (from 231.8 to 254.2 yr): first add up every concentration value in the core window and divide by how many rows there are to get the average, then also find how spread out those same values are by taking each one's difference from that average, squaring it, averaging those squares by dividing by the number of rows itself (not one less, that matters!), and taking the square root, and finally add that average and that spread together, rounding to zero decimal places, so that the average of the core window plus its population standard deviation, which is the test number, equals 460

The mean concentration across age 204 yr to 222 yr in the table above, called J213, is 500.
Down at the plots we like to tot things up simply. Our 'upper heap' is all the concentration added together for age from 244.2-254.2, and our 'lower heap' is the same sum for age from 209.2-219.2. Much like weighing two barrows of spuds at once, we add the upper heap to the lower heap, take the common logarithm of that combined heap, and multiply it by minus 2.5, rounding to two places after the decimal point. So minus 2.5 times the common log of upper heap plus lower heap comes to -8.88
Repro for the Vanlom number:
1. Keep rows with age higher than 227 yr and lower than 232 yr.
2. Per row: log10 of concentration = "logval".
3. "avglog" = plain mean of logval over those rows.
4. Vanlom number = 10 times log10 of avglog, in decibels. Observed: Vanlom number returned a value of 4.29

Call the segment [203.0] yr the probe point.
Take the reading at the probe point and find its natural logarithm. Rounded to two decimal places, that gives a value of 6.20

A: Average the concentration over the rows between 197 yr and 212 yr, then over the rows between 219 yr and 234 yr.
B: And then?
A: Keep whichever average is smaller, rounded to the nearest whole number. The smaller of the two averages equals 490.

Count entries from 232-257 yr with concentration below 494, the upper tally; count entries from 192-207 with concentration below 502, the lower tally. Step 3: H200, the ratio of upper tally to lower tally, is 3.3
